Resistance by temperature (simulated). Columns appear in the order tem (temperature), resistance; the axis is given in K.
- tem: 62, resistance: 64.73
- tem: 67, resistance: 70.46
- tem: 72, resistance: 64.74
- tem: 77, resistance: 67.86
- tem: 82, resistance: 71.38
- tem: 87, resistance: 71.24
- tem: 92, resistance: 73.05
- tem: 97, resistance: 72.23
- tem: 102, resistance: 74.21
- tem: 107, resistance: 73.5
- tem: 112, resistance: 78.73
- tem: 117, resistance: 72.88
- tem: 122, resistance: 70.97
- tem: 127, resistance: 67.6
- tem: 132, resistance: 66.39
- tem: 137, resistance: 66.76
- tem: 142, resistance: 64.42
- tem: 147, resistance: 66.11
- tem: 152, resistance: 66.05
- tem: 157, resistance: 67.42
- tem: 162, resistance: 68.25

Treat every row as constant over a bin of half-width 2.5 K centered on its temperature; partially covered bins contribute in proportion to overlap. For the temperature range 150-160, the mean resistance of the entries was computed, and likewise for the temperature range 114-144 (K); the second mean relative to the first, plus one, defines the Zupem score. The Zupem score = 2.02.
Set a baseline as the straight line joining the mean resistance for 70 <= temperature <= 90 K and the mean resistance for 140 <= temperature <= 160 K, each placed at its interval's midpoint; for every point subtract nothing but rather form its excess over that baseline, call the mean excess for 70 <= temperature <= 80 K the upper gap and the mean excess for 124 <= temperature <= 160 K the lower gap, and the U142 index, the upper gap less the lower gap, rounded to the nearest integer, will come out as -3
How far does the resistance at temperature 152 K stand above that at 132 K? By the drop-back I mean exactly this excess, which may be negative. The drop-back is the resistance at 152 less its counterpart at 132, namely 0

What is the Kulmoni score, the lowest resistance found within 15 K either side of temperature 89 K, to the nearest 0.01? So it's 67.86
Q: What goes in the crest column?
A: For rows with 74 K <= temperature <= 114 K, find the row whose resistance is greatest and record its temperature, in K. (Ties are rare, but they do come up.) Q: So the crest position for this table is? 112 K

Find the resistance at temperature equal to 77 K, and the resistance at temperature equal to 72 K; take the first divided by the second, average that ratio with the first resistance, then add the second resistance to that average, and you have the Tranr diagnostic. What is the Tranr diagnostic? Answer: 99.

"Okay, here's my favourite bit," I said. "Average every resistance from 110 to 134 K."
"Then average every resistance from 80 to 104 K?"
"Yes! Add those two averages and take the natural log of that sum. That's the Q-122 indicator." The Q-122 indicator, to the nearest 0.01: 4.97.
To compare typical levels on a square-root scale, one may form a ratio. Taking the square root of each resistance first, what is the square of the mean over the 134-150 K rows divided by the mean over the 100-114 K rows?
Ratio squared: 0.87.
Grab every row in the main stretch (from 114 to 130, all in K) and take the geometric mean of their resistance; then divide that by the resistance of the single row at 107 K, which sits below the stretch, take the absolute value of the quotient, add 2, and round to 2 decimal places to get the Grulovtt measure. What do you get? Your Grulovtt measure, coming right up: 2.96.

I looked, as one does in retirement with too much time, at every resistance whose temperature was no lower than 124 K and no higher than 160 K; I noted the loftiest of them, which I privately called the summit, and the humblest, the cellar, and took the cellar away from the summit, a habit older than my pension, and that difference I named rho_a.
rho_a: 3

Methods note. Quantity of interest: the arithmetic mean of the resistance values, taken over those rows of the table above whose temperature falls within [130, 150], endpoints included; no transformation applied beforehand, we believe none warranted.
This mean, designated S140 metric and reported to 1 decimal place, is 65.9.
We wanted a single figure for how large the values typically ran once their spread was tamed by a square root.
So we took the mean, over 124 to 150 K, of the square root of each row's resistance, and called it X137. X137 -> 8.14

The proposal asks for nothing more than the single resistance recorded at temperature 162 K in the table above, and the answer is 68.25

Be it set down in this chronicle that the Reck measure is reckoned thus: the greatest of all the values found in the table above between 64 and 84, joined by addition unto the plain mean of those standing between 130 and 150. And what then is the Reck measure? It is 137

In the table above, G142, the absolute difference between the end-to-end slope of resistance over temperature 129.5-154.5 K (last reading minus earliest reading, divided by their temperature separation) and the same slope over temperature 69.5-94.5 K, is 0.43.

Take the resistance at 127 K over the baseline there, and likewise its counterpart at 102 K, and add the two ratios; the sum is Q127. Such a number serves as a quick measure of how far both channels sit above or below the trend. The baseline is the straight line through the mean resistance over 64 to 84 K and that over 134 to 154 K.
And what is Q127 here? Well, 2.12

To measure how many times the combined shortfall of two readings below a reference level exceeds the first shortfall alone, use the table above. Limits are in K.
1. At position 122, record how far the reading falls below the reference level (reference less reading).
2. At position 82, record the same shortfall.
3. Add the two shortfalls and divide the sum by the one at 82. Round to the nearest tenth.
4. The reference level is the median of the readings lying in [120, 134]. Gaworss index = 1.9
